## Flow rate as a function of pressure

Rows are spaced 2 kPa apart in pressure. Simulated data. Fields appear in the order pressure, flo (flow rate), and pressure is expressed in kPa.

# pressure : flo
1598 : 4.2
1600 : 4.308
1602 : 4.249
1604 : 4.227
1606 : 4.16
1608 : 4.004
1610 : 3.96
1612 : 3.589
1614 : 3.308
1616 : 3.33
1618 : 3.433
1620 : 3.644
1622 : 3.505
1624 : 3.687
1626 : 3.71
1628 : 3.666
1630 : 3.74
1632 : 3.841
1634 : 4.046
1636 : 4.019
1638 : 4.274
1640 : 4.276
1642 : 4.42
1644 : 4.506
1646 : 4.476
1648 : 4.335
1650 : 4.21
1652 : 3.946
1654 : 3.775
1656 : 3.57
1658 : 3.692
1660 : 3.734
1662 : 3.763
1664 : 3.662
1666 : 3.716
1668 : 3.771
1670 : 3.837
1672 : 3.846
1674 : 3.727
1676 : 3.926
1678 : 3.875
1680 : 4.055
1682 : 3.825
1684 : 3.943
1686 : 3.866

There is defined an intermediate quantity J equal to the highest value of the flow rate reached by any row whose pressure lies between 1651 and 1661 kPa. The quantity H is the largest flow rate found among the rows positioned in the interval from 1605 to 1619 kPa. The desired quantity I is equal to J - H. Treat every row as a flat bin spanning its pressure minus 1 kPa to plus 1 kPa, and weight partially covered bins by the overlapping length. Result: -0.2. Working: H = 4.16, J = 3.946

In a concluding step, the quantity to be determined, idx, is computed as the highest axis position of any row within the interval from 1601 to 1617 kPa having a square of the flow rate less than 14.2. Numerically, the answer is 1616 kPa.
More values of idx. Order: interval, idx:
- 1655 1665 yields 1664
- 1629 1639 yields 1630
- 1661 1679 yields 1674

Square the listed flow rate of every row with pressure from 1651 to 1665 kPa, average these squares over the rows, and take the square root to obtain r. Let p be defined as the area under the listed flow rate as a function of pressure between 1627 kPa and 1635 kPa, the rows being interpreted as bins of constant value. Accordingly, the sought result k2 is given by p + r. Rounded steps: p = 30.6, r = 3.74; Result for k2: 34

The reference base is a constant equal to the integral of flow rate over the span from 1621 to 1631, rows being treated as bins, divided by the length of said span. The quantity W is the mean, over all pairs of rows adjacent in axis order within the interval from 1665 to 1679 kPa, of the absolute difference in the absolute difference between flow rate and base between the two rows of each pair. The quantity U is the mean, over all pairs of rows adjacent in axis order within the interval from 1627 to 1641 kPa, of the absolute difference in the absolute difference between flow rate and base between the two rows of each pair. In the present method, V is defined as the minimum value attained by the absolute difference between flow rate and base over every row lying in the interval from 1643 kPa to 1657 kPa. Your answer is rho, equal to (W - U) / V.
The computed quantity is -0.30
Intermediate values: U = 0.11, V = 0.092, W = 0.083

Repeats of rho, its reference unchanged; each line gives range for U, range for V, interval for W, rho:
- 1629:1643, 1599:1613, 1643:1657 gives 0.04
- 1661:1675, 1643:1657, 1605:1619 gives 0.78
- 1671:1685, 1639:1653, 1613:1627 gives -0.16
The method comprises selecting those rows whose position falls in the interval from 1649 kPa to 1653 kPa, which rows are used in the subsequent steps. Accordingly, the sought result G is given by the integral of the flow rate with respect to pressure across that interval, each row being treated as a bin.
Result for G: 16.3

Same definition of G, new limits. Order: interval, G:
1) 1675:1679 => 15.6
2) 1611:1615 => 13.8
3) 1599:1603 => 17.1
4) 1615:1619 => 13.5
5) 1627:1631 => 14.8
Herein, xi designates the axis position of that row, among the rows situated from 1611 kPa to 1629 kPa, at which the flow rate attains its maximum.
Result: 1626 kPa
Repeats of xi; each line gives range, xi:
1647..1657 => 1648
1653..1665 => 1654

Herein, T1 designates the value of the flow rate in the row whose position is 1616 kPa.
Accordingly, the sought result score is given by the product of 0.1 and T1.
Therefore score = 0.33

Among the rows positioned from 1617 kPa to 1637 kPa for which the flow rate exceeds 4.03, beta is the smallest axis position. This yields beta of 1634 kPa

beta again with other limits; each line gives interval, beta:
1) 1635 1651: 1638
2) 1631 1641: 1634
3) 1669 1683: 1680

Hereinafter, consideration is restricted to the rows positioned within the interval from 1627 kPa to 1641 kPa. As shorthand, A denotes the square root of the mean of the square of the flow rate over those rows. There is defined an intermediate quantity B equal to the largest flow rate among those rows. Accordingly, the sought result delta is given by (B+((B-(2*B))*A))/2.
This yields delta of -6.4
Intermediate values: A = 3.99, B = 4.276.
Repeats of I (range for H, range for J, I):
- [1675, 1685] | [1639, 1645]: 0.5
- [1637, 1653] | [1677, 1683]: -0.5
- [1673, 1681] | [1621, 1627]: -0.3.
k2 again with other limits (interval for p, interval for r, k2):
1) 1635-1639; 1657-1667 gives 20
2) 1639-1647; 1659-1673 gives 39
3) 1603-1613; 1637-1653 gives 44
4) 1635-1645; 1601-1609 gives 47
